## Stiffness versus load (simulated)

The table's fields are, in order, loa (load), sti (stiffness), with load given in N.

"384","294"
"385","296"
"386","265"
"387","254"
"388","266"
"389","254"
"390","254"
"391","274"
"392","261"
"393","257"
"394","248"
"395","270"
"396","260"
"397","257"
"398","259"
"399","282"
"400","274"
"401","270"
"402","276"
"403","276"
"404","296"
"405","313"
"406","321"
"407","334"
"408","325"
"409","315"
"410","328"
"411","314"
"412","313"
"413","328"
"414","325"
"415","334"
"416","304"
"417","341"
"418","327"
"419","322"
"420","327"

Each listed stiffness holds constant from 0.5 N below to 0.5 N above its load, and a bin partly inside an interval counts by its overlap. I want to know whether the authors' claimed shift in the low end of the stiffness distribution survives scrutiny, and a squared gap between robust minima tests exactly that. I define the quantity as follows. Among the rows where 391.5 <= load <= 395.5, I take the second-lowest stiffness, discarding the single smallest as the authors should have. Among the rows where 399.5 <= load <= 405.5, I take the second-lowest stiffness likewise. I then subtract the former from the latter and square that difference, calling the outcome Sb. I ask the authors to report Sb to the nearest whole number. 289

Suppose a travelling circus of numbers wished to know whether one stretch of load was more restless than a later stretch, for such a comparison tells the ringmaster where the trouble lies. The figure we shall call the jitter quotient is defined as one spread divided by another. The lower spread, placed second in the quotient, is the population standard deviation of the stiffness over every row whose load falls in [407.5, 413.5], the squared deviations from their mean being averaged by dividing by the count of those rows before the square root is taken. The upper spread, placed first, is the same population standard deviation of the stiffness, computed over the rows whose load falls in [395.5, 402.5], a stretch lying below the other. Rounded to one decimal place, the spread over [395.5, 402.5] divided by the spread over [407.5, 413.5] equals 1.4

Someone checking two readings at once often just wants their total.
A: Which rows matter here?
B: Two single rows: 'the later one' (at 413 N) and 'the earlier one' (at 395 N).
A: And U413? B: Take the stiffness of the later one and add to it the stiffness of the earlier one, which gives 598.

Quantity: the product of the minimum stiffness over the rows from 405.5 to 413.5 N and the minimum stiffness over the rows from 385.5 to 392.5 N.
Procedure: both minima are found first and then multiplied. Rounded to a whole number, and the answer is 79502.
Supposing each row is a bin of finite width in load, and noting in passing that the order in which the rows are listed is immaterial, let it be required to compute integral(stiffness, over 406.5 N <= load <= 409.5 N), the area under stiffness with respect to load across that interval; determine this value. 974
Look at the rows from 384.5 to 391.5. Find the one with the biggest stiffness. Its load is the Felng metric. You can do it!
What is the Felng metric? 385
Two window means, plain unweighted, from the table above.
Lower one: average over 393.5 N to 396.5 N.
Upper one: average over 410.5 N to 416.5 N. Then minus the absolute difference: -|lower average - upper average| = -60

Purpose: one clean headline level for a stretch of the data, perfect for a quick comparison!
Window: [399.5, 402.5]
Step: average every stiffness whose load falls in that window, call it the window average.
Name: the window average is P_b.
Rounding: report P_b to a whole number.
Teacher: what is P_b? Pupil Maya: 273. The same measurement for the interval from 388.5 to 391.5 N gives 261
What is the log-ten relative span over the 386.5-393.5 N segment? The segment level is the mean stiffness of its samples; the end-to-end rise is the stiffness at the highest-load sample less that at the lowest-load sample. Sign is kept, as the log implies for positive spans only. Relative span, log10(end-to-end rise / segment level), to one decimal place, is -1.9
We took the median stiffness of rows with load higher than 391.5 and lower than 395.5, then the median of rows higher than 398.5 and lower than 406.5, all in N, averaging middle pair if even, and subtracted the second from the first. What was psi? -20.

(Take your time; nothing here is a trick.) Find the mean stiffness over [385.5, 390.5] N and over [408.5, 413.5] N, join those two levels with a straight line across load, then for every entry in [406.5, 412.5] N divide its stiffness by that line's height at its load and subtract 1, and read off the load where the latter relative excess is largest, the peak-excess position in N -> 407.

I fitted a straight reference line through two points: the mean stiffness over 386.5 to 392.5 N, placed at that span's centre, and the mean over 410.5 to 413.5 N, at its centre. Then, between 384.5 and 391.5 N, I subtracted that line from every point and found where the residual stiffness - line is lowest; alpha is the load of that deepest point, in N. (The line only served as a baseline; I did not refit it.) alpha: 390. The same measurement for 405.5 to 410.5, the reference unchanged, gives 409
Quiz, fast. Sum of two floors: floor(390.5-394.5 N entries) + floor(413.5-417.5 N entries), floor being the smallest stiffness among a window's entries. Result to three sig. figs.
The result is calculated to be 552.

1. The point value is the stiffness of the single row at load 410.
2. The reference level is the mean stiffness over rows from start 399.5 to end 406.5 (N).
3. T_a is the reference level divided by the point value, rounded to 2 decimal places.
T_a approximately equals 0.88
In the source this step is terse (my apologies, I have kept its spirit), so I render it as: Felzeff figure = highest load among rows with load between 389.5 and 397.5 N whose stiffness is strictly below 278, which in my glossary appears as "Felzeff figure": 397 N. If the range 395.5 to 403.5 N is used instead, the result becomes 403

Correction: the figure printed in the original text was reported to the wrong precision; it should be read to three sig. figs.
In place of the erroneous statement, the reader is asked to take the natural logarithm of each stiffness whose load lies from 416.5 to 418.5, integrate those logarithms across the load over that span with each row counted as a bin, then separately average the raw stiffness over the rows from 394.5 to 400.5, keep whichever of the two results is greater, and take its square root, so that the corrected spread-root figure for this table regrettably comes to 16.3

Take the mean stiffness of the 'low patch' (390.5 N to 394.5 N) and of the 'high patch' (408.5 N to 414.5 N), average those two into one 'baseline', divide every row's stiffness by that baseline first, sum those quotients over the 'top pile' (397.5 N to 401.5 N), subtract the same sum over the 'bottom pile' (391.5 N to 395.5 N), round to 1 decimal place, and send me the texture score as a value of 0.2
